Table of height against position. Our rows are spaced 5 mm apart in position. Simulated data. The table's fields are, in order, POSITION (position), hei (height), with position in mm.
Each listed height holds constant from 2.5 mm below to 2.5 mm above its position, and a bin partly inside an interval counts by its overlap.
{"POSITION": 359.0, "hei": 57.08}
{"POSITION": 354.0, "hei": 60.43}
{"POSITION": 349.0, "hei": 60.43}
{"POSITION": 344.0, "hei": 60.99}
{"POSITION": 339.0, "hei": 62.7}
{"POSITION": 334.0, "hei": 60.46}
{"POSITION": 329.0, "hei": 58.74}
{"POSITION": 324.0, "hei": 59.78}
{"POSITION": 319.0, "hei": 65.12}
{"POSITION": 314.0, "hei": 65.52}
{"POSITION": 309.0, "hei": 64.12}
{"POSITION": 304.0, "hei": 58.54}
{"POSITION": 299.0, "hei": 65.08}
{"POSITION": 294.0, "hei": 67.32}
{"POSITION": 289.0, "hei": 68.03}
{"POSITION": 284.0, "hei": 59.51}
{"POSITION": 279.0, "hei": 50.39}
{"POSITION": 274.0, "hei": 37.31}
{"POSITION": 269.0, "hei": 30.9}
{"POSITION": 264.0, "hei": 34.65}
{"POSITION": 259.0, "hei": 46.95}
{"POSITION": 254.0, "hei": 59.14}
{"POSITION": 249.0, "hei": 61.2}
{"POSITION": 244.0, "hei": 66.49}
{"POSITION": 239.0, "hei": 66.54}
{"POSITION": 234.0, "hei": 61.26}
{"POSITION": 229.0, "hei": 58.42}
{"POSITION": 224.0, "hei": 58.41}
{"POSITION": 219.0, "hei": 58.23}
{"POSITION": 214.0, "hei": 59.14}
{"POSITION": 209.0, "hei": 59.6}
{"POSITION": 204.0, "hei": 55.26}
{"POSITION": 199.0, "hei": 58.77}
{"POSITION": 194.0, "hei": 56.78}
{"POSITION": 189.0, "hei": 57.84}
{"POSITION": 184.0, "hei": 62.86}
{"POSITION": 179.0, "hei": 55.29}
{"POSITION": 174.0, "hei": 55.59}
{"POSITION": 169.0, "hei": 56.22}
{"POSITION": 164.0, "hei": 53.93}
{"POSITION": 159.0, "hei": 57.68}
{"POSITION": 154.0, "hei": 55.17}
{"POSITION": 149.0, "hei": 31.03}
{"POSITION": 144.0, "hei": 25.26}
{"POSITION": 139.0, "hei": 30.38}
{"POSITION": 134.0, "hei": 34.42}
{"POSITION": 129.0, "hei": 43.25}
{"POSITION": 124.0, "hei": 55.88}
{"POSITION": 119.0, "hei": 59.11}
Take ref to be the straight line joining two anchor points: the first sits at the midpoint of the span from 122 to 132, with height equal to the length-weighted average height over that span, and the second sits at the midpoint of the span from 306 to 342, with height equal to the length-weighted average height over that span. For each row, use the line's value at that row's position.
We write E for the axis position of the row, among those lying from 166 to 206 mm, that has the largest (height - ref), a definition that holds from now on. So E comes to 184.0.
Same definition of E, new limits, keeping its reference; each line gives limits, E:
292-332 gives 294.0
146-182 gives 159.0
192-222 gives 209.0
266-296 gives 289.0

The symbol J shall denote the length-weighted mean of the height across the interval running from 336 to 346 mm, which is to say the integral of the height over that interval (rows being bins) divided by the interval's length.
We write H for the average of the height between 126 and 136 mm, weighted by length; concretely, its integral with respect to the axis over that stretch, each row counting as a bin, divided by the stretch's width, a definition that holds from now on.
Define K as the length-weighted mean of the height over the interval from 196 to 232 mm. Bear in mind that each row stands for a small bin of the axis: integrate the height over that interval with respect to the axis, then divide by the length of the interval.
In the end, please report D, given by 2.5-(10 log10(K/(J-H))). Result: -1.7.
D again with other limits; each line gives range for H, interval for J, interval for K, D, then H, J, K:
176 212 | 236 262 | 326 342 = -13.4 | 58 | 60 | 60.6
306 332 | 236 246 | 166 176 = -9.3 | 63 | 66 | 55.8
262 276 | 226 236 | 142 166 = 0.1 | 34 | 60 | 44.8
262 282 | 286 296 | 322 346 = -0.8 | 39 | 67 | 60.5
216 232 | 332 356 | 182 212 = -11.1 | 58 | 61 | 58.5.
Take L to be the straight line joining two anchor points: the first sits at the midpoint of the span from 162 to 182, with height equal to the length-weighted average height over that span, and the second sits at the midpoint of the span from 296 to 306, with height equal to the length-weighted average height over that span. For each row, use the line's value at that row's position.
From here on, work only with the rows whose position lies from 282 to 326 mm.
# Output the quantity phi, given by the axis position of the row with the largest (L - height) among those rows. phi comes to 304.0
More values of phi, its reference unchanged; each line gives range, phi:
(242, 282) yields 269.0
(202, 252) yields 204.0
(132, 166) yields 144.0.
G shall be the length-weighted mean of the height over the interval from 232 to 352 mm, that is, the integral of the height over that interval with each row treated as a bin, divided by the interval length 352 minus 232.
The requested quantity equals 58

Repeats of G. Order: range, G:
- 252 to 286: 45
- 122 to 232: 52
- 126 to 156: 37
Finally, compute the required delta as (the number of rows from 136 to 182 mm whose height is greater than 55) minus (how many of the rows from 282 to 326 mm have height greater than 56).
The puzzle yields -4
